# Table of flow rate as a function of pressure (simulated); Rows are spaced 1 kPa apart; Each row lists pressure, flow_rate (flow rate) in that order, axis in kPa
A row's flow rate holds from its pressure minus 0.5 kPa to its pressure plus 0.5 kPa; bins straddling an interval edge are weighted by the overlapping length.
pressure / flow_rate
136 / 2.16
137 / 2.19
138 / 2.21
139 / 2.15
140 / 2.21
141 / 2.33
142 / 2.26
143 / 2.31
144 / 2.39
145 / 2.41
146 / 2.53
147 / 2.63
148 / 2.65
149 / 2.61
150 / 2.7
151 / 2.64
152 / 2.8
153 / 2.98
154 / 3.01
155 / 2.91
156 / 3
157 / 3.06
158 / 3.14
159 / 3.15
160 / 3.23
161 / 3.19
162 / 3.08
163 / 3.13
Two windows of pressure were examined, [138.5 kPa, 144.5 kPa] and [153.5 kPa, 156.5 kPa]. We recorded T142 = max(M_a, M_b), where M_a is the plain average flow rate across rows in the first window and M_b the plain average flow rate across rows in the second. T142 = 3.0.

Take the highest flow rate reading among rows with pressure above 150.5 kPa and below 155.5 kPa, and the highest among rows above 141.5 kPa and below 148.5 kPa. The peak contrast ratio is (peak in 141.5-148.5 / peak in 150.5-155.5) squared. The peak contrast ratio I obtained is 0.78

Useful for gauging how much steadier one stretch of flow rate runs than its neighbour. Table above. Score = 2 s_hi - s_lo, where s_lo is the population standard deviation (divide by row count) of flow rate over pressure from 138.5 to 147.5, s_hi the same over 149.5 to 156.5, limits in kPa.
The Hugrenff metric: 0.14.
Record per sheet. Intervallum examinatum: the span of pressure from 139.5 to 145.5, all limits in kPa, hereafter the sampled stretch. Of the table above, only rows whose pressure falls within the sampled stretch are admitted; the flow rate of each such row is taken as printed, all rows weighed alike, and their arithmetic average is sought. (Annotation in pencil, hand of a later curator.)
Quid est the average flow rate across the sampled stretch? 2.32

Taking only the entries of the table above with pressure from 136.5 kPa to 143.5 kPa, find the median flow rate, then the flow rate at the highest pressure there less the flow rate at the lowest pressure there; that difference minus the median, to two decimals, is -2.09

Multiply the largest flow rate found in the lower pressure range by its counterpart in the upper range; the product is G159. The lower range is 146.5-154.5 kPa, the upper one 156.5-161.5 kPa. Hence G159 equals 9.7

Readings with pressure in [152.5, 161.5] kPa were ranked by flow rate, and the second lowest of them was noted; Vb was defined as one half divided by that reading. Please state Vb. 0.168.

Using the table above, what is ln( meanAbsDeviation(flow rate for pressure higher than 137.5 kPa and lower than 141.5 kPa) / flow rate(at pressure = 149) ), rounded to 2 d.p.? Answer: -3.91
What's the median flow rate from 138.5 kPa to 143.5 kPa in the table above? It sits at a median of 2.26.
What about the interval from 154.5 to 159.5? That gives 3.06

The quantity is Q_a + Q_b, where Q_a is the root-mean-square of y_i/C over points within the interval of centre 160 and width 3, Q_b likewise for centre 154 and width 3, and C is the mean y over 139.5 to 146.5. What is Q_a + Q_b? 2.62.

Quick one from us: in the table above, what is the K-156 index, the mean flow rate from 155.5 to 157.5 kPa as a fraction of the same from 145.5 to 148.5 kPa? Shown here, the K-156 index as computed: 1.16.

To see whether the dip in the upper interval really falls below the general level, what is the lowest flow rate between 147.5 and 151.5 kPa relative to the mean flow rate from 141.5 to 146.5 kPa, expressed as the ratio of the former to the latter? 1.10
